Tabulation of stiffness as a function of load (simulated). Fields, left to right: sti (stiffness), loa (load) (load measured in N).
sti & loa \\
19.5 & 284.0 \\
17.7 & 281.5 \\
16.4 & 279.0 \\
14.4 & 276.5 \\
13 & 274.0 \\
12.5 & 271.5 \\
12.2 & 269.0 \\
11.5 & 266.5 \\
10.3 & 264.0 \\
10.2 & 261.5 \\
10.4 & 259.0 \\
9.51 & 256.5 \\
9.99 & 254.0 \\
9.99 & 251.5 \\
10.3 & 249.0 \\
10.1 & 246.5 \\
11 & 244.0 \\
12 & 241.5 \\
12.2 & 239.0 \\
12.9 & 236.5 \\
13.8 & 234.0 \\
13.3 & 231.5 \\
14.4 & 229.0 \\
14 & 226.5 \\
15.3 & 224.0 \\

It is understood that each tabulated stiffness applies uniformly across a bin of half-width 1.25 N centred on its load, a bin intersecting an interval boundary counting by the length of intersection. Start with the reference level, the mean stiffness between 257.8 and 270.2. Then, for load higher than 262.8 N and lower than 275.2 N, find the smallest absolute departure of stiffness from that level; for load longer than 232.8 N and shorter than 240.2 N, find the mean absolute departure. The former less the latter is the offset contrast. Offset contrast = -1.5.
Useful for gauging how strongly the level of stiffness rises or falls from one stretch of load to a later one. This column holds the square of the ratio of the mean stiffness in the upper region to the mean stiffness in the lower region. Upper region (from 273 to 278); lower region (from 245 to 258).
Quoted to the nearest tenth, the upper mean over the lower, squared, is 1.9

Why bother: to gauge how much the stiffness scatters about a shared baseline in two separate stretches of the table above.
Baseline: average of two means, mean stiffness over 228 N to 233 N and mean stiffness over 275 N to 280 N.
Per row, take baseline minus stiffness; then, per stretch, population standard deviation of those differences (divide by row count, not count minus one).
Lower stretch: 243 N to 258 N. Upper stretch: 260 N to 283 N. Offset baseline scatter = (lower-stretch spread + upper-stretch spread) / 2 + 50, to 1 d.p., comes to 51.4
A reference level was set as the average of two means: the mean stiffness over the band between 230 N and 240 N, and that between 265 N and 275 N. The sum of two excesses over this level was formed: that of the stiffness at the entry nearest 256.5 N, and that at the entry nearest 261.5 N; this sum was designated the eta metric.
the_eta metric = -5.6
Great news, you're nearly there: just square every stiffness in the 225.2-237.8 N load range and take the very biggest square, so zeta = 207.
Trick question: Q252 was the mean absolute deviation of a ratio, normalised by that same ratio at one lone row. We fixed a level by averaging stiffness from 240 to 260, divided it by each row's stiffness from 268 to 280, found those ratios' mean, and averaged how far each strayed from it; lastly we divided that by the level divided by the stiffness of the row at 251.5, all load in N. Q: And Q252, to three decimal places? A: 0.069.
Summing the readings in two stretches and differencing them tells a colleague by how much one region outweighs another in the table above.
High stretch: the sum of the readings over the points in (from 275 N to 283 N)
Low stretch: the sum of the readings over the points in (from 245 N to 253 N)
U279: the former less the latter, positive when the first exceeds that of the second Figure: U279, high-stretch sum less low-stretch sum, 18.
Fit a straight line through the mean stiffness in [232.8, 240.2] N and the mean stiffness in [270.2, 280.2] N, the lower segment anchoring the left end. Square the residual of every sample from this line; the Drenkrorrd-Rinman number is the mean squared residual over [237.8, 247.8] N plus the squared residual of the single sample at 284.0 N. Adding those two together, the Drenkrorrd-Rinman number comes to 31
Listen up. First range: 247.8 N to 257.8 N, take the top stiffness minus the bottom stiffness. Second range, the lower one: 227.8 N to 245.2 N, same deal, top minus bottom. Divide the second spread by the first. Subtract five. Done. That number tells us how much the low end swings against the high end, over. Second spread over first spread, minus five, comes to -0.70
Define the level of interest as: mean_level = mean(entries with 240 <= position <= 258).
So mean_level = 10.4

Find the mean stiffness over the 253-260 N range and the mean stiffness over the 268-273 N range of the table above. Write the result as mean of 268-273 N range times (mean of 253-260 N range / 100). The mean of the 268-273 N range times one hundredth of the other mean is 1.23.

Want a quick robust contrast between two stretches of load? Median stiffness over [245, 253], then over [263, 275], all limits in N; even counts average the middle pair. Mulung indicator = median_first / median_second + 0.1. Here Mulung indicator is 0.93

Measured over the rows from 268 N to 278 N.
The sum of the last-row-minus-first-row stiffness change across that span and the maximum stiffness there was 16.6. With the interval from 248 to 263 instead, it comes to 10.3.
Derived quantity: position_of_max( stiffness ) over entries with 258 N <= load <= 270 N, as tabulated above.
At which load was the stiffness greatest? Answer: 269.0 N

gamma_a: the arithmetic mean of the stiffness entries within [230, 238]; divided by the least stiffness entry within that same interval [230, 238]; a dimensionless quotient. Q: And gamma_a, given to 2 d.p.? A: 1.03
